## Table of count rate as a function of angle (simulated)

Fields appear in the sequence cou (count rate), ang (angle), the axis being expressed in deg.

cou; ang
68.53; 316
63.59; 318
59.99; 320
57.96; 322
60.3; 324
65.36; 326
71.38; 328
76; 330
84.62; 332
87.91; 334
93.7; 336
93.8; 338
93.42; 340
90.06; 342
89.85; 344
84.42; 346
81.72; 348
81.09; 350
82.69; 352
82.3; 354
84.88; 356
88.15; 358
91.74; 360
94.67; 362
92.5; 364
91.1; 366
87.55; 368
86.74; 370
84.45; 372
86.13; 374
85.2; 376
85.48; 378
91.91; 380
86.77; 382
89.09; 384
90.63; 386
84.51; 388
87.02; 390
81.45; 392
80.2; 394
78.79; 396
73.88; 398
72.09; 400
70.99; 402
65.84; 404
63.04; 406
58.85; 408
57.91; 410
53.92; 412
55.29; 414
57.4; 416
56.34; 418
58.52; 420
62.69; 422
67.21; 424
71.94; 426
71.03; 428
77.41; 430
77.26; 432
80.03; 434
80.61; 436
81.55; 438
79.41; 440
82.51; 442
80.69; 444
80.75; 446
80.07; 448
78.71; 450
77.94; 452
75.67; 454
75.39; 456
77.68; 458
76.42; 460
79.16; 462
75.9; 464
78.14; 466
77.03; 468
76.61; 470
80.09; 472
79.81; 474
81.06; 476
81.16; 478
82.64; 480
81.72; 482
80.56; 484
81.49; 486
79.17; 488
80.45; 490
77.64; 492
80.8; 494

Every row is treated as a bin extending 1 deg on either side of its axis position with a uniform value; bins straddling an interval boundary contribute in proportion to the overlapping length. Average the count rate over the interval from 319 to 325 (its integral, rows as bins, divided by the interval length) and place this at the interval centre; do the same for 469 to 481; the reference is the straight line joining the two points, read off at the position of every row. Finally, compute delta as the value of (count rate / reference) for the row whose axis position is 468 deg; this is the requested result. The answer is 0.97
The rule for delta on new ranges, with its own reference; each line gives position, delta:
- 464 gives 0.96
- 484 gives 0.99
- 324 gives 1.01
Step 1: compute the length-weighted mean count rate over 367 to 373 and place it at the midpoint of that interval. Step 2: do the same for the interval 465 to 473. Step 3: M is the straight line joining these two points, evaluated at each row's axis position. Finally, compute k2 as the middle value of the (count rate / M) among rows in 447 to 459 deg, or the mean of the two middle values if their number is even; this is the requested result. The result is 0.98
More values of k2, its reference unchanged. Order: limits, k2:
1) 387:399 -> 0.96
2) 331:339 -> 1.02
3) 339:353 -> 0.96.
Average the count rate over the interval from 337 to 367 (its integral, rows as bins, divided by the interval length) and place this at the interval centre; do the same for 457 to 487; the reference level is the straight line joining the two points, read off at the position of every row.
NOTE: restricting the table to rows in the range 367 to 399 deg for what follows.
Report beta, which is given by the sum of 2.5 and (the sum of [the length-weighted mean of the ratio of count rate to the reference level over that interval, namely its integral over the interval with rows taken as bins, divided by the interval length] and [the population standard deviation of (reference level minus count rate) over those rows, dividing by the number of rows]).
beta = 8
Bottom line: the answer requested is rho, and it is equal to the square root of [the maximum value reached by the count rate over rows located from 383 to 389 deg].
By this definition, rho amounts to 9.52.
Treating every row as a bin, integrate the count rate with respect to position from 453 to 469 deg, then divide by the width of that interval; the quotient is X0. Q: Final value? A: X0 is 77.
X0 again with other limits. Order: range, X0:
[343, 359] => 84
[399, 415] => 62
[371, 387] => 87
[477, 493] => 81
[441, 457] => 79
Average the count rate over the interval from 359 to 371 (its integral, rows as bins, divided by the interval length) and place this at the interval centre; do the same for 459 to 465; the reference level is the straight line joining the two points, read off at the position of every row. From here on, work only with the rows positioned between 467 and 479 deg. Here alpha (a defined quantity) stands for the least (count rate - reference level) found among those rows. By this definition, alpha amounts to 1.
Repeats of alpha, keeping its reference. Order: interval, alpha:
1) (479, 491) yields 6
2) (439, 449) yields -1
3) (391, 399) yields -12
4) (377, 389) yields -3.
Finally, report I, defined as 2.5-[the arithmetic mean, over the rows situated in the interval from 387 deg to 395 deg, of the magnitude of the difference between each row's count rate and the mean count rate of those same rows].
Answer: 0.0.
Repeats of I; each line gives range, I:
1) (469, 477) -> 1.1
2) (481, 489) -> 1.6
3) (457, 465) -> 1.4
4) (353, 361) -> -0.7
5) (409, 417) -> 1.0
